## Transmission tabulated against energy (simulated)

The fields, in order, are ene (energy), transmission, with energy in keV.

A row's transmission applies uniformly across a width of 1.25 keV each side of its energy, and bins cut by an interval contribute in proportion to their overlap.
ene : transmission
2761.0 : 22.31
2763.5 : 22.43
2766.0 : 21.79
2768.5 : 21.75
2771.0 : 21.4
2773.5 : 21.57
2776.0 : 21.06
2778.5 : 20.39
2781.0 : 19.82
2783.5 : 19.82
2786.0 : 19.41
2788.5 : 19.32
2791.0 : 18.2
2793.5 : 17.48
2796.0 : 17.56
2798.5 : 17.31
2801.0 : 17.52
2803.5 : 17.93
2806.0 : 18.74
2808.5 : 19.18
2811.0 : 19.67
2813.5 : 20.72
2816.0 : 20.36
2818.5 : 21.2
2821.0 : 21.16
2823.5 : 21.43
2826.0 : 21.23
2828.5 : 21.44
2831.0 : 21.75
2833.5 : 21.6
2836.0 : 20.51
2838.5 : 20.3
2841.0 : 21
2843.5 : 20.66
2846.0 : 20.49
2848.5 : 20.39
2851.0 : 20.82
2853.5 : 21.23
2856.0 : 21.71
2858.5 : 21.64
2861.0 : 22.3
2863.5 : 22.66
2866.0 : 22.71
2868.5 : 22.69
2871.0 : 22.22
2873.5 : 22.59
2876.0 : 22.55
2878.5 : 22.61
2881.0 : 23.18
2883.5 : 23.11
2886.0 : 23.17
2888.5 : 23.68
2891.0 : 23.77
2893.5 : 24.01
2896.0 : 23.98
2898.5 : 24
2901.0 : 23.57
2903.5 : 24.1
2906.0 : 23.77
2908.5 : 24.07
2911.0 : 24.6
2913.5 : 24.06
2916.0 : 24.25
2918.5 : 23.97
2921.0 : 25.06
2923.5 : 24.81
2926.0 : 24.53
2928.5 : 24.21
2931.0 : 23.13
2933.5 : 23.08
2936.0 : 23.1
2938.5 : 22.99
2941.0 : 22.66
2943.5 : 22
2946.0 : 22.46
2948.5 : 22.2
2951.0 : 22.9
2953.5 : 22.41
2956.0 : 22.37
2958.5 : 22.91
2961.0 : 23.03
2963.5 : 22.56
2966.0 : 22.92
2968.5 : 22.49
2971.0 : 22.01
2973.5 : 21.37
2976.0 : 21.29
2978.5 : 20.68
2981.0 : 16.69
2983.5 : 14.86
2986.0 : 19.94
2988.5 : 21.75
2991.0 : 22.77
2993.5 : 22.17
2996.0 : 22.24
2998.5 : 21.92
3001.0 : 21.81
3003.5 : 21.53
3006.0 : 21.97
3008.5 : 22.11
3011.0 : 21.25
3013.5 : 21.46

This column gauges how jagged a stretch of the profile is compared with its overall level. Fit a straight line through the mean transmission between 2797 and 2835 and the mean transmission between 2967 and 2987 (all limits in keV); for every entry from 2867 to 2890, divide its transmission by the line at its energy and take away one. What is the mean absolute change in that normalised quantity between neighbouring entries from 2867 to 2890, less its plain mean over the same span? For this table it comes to -0.13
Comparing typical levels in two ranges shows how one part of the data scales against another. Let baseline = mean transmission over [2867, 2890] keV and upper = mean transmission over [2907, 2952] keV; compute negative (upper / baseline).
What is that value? -1.03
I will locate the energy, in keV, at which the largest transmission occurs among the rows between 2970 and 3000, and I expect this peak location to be 2991.0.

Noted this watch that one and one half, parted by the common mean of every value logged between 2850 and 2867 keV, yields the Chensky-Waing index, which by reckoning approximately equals 0.0686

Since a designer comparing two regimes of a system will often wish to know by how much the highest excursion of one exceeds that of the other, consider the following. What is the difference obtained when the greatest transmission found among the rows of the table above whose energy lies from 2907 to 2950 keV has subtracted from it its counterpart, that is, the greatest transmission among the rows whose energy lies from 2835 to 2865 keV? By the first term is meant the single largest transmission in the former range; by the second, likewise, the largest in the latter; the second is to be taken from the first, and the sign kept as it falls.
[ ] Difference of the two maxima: 2.4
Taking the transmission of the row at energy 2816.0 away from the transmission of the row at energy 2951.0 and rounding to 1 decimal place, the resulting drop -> 2.5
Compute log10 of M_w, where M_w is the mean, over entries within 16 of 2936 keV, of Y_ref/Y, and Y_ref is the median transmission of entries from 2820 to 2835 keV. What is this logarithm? -0.036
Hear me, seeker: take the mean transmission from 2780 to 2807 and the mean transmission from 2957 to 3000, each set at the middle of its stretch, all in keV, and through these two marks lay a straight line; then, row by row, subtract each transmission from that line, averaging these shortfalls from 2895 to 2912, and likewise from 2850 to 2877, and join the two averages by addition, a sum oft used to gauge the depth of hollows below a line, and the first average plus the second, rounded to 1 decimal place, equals -6.5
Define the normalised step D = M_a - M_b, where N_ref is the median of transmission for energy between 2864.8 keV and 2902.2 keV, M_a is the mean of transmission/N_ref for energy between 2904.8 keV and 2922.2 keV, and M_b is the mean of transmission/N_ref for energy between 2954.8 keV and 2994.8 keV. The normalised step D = 0.13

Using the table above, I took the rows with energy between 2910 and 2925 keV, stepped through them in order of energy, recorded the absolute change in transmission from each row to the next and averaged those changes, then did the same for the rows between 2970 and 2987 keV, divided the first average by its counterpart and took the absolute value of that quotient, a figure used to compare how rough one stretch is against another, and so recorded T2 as 0.2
